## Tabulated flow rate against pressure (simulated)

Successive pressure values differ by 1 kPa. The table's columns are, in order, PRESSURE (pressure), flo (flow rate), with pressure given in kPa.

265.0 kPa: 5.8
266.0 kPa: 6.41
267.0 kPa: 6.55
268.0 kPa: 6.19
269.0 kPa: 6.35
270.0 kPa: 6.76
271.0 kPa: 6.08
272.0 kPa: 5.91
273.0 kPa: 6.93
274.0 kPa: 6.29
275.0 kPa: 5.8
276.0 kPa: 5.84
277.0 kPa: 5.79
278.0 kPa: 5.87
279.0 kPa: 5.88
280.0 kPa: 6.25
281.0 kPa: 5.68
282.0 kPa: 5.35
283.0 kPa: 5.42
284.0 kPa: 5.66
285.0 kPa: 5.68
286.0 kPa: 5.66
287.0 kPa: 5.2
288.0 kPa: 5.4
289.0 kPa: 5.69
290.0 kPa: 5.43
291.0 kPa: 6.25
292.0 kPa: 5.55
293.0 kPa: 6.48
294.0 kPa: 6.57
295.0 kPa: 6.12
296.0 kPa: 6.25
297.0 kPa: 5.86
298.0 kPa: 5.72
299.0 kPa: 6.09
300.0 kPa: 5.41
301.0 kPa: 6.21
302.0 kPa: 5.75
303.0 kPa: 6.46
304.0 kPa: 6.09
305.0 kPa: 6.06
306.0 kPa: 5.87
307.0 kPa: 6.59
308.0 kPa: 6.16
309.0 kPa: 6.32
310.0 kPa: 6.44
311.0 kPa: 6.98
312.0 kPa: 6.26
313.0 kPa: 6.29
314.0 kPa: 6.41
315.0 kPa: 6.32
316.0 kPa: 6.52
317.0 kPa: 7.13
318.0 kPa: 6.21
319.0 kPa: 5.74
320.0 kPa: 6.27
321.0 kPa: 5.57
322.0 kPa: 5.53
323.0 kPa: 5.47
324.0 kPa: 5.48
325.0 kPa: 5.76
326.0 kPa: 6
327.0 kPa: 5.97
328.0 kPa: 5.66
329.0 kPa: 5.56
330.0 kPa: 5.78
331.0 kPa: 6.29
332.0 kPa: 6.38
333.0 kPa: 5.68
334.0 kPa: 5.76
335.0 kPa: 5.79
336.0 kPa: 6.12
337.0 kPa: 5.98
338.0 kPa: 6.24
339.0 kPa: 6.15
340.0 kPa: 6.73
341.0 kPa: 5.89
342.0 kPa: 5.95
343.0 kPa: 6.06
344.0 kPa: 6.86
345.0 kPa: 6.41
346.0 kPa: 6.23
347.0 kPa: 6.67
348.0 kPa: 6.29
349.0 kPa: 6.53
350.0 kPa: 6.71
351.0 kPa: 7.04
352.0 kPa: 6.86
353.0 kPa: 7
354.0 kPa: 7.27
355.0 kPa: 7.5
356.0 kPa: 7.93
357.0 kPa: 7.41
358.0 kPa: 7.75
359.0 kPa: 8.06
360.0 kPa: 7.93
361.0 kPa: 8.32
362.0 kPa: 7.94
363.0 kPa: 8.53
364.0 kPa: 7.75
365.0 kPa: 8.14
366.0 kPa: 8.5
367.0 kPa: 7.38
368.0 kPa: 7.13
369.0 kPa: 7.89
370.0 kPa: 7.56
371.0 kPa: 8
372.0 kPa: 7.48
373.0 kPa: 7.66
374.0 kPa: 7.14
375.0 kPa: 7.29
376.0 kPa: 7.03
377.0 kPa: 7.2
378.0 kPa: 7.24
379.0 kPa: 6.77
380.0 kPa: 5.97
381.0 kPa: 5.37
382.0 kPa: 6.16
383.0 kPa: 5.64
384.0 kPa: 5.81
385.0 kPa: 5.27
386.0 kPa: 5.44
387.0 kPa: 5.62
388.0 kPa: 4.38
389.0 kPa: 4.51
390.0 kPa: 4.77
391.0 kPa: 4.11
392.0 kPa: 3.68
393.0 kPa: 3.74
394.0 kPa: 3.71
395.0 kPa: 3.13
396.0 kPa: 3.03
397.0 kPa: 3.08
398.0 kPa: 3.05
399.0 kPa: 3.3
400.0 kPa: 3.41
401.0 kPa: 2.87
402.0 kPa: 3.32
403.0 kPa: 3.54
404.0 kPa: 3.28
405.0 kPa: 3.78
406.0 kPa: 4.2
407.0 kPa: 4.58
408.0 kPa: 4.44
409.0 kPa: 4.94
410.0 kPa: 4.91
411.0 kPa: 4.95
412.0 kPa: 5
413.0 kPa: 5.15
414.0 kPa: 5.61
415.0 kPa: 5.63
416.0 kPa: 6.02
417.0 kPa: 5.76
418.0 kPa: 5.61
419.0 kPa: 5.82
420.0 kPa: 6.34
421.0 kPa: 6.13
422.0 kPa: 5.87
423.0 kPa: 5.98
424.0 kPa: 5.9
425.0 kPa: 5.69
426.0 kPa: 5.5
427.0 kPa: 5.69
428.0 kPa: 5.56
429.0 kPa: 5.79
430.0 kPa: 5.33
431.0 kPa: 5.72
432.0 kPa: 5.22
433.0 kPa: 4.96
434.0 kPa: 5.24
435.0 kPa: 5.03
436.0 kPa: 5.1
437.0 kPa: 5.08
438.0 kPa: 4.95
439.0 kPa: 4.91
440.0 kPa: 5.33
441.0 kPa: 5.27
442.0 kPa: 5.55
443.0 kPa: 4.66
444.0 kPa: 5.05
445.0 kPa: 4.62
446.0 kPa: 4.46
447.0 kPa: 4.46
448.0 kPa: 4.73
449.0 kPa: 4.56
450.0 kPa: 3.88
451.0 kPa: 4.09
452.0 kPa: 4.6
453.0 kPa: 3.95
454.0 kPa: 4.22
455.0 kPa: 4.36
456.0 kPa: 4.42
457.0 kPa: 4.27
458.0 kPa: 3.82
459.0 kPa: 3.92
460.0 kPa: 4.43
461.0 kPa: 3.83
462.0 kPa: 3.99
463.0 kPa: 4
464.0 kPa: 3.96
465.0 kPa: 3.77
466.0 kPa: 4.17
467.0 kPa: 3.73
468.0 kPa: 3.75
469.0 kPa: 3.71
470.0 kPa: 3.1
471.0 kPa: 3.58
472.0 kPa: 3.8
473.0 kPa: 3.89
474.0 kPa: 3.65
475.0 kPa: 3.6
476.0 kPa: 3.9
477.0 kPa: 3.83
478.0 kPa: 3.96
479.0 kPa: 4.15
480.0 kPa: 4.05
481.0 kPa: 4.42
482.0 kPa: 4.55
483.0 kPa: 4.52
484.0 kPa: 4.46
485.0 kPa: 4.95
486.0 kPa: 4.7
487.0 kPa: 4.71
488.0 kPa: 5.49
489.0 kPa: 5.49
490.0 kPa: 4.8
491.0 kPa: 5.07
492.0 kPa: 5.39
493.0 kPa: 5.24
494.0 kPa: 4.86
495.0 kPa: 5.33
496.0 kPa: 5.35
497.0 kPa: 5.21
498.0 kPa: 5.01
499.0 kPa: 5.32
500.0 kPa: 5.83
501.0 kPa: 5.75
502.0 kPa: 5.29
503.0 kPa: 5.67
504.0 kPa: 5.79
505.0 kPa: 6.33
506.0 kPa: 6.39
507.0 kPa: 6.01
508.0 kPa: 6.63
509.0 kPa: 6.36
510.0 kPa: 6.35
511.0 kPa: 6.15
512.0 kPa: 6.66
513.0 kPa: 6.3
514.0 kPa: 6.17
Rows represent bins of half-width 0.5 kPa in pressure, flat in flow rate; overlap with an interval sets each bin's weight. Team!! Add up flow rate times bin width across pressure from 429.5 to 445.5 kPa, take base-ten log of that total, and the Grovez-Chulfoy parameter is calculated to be 1.91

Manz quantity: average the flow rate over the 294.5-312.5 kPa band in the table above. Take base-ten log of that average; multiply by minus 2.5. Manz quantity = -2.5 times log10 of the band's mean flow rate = -1.97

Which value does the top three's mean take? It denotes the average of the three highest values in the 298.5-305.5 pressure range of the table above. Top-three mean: 6.25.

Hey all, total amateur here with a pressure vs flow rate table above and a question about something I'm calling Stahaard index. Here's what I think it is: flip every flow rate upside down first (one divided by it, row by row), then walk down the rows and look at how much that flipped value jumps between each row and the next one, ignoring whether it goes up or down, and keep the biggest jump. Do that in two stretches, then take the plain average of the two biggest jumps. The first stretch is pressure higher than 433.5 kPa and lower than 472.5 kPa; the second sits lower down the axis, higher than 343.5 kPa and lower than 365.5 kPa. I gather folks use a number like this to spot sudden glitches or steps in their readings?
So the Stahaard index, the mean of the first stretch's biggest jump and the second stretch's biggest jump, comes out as 0.032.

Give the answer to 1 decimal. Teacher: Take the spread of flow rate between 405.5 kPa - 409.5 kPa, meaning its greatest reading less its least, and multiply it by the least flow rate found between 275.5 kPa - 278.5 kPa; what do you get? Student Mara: 4.3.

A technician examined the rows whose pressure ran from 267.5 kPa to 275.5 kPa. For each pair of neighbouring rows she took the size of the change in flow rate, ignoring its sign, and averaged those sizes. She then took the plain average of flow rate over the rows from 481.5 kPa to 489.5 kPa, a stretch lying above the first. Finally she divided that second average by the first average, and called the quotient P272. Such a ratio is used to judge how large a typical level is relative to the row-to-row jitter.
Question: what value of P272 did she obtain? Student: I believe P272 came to 10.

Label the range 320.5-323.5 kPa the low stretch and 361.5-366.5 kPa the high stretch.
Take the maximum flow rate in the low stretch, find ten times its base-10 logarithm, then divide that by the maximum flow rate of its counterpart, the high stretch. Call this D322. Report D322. 0.87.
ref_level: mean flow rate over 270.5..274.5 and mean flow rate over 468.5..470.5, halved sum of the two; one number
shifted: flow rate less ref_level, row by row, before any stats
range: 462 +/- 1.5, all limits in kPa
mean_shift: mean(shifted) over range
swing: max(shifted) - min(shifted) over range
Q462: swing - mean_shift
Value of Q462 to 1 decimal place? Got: 1.1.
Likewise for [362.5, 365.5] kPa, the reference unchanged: -2.5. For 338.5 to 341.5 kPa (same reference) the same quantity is -0.6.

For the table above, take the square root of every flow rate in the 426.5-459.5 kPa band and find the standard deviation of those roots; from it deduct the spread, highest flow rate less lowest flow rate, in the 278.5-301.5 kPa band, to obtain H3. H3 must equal -1.24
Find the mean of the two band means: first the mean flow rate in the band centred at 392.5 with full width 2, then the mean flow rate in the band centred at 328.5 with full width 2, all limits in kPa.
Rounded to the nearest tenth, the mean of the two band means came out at 4.7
